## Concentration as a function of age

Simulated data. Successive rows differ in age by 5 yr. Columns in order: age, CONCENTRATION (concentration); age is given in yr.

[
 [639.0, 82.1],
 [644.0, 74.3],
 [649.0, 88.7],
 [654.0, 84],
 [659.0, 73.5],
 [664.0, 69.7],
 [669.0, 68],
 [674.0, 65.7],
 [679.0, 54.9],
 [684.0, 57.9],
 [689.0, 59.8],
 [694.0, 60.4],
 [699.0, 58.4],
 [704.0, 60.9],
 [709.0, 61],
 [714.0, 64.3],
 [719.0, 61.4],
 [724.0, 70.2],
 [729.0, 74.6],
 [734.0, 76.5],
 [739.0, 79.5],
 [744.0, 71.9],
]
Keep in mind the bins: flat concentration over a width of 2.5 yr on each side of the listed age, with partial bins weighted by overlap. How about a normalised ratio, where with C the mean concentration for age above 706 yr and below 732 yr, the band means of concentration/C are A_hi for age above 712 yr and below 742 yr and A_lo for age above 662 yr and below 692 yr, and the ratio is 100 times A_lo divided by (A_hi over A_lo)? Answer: 83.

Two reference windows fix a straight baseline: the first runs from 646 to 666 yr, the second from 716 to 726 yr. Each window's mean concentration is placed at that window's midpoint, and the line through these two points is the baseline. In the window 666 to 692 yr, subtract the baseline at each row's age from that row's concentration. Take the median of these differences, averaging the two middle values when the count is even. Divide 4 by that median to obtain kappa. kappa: -0.3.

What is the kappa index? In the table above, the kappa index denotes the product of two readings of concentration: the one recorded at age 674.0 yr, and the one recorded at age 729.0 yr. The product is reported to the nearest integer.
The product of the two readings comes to 4901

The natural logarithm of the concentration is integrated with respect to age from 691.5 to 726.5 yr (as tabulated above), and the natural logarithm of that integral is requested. 5.0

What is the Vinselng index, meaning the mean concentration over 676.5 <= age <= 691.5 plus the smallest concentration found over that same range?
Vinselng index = 112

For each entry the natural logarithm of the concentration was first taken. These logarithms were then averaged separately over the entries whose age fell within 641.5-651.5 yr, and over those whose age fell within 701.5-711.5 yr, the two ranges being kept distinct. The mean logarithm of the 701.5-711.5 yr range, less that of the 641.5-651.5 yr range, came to -0.29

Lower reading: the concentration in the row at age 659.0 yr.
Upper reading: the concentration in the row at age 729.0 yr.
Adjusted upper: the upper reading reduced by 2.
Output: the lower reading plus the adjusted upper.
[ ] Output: 146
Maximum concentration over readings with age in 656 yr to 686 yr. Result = 73.5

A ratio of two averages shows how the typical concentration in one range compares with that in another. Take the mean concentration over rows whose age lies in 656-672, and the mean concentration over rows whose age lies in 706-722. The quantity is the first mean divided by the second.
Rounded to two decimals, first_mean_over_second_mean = 1.13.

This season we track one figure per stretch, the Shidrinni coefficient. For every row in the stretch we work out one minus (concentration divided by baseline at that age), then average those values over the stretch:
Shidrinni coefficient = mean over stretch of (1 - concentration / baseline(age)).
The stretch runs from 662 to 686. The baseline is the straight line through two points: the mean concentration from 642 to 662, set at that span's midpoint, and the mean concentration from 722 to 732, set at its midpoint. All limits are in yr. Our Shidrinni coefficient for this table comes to 0.19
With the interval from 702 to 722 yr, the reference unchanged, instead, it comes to 0.16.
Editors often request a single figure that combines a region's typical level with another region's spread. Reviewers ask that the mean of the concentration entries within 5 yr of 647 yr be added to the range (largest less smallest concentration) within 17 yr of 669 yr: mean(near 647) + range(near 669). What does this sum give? 111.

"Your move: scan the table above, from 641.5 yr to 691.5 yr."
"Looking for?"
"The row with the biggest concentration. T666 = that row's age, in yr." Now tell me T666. 649.0 yr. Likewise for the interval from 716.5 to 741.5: 739.0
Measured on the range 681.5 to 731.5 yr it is 729.0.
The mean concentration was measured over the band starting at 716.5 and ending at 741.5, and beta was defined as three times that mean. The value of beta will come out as 217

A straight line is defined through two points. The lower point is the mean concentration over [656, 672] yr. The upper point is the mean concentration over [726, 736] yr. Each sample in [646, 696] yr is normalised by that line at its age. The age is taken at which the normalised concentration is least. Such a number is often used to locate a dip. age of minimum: 679.0 yr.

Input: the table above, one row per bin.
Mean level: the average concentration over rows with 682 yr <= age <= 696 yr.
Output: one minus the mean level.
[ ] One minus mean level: -58.4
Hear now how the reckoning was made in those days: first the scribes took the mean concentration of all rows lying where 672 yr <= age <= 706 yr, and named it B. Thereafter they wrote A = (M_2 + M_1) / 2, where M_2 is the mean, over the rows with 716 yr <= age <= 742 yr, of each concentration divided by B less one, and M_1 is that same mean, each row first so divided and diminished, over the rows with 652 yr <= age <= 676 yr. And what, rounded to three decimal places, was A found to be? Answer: 0.211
